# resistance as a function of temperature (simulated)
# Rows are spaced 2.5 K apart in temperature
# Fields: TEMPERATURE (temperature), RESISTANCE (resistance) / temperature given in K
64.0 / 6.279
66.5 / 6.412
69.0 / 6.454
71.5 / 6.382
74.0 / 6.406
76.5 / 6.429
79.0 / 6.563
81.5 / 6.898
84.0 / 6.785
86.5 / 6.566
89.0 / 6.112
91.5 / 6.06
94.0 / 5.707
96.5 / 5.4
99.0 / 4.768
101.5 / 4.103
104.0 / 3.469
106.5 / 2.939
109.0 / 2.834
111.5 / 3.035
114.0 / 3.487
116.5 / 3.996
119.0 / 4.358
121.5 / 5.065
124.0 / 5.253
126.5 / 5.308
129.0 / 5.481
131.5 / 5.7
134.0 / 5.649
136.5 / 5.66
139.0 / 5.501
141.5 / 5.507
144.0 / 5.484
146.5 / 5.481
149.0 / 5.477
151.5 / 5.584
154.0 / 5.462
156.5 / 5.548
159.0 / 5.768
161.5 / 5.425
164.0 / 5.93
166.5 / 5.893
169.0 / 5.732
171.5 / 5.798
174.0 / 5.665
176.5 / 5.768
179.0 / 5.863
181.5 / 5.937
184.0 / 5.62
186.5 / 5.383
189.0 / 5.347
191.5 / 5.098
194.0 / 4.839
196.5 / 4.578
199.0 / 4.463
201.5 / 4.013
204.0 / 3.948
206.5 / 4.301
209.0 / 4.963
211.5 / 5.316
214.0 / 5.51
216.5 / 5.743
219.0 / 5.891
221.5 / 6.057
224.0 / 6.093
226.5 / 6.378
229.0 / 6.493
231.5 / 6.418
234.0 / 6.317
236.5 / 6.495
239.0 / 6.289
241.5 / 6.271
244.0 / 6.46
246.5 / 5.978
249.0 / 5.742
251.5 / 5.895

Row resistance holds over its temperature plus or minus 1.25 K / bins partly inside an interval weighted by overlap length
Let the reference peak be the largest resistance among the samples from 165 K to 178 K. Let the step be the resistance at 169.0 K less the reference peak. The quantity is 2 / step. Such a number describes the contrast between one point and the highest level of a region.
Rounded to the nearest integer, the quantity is -12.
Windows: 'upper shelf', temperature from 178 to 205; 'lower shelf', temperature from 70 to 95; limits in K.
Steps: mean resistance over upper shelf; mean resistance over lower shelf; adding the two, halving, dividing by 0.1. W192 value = 57.0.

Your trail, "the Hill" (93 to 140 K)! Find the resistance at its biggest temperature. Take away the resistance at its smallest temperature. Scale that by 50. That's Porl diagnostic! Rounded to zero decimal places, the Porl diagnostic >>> -10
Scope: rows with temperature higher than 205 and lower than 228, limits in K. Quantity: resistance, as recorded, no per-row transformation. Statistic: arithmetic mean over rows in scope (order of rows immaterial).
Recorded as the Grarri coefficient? 5.58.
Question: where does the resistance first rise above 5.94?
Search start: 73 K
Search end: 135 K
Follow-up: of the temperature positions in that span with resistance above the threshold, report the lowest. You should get 74.0 K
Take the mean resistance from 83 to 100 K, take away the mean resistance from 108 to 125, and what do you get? 1.9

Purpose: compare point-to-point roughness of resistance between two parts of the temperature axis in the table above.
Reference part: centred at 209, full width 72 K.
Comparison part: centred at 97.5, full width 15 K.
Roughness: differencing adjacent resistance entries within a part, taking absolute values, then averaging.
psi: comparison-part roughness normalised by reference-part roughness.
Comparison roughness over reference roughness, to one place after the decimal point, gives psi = 2.6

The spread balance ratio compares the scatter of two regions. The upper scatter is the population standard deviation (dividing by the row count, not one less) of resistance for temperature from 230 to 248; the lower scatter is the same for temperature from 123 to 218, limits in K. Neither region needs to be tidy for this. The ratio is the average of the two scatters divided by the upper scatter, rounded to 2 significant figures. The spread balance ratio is 2.1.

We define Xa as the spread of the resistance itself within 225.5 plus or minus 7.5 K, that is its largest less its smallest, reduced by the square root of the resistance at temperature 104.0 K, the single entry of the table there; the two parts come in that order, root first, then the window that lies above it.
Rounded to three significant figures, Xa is -1.26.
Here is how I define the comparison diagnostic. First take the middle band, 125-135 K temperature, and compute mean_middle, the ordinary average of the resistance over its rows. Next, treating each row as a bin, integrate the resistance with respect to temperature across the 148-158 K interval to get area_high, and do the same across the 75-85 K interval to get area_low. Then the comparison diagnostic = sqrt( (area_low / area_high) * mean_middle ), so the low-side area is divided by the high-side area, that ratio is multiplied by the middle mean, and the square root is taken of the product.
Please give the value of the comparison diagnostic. 2.6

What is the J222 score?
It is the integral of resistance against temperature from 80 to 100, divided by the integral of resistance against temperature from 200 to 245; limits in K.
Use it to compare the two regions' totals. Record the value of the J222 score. 0.47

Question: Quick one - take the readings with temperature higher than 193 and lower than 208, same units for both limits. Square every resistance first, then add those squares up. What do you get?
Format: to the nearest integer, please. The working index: 114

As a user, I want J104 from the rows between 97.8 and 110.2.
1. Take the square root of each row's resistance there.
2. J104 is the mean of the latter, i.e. 1.89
